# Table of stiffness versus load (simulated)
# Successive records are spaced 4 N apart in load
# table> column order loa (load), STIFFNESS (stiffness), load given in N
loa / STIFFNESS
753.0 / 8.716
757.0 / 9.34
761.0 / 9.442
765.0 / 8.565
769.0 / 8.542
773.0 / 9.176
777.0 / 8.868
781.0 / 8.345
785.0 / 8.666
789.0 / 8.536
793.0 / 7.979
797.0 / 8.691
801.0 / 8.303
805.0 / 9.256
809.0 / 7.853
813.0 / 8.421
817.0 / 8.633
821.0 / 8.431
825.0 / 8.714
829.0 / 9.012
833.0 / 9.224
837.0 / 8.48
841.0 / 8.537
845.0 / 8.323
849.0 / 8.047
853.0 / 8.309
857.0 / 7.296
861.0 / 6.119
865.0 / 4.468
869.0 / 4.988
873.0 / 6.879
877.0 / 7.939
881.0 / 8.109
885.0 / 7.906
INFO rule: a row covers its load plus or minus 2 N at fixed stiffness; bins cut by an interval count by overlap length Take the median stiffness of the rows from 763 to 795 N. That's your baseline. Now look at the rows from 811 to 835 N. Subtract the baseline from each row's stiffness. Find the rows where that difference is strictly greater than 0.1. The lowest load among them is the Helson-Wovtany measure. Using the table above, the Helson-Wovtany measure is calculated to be 825.0 N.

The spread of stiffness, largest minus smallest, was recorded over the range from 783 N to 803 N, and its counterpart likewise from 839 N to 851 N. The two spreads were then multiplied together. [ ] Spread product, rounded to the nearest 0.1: 0.3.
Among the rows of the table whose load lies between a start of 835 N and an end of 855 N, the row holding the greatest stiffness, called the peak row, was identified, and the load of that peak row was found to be 841.0 N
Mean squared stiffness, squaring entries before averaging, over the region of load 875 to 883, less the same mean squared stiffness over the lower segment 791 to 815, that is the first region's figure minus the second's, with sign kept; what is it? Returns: -7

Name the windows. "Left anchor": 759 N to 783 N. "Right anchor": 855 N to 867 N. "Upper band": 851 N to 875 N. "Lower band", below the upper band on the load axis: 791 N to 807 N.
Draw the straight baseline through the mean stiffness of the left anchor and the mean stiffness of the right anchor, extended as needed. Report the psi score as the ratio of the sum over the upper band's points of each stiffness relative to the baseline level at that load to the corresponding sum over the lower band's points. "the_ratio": 1.49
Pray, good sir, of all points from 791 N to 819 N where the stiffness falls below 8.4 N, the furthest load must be 809.0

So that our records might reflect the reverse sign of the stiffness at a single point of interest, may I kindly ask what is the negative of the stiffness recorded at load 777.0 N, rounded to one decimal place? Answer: -8.9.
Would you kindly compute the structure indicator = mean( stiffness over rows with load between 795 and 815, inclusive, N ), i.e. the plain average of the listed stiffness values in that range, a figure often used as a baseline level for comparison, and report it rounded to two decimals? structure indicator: 8.50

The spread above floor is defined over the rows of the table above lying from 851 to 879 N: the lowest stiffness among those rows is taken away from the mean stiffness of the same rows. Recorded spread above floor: 2.10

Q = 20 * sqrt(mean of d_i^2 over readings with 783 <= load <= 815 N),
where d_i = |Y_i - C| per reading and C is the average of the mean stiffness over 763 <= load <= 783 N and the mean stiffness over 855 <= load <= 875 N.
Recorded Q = 24.2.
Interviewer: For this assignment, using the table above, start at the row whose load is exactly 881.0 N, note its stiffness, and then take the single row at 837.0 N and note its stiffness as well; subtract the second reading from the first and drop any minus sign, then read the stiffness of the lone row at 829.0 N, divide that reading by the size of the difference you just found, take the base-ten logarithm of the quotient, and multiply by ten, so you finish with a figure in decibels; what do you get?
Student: 14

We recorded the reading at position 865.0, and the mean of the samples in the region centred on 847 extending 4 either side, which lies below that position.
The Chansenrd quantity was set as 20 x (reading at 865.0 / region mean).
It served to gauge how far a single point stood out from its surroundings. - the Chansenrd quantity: 10.9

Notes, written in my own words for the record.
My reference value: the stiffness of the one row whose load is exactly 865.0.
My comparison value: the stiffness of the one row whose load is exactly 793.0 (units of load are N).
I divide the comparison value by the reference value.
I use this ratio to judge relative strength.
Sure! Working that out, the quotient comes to 1.8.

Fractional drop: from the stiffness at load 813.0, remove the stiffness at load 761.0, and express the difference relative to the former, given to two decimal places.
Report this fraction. -0.12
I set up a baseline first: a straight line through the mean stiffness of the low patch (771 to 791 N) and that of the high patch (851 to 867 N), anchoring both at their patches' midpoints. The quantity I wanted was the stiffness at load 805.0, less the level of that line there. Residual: 1.21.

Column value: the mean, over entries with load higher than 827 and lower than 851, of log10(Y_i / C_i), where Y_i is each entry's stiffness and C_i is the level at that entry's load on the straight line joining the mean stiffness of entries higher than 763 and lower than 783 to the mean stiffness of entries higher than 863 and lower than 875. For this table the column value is 0.124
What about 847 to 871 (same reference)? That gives 0.042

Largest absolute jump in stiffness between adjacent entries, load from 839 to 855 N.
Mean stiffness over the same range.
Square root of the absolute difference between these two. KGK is 2.83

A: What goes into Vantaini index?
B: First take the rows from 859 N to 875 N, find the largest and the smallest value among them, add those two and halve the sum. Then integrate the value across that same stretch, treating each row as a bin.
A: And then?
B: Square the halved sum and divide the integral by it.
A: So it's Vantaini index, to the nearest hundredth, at 2.79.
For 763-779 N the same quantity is 1.79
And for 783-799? 1.95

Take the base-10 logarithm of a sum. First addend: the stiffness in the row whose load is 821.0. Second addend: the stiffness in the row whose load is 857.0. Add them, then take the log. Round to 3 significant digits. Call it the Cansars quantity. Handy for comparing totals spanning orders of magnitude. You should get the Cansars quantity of 1.20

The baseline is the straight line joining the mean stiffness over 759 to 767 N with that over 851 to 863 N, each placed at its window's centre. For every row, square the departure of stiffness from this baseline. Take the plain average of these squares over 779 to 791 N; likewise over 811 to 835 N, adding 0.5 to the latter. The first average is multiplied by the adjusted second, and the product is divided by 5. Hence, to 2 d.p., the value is 0.01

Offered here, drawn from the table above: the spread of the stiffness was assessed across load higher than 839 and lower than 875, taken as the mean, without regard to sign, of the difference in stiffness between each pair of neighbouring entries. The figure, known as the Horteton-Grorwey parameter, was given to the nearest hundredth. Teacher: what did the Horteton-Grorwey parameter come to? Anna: 0.88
